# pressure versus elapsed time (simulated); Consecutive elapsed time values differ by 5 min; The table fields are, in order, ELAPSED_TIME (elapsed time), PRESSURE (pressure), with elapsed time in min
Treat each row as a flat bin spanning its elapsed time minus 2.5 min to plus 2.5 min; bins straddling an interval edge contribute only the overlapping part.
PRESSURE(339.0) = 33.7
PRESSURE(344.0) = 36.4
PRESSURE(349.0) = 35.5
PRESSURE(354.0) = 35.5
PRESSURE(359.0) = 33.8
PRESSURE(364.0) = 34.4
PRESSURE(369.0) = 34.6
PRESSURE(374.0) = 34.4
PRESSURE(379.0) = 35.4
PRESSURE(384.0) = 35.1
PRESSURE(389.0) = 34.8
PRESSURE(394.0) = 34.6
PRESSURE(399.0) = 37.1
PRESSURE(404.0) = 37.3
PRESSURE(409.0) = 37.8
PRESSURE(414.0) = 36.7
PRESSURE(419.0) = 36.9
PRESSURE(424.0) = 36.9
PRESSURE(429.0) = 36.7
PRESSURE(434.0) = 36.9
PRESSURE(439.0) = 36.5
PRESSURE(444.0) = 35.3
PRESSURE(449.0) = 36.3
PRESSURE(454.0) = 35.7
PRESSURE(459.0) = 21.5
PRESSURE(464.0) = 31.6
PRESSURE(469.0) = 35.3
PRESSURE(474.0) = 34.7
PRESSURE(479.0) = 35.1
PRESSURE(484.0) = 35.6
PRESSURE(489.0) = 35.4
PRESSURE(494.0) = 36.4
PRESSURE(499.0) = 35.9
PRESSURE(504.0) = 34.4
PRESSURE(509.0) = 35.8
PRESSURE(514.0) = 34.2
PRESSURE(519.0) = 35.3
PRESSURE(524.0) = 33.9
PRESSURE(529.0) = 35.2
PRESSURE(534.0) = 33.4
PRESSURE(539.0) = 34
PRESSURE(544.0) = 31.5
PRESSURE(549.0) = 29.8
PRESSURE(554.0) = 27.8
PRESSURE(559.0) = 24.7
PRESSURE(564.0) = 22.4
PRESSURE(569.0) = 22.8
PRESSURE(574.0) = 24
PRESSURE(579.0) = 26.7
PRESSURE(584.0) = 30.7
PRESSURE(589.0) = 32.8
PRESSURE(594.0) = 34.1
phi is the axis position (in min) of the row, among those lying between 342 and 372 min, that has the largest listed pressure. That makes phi 344.0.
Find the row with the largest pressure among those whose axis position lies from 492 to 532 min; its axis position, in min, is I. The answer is 494.0 min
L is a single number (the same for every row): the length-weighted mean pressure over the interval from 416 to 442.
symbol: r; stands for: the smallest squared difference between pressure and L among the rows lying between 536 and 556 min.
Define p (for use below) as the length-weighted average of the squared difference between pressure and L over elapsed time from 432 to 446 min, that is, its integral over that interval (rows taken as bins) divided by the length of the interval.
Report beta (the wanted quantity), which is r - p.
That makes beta 7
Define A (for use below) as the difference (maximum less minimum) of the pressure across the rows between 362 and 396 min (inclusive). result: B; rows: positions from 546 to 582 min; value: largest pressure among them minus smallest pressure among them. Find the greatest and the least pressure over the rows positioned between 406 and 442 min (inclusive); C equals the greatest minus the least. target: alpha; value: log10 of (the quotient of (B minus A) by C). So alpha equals 0.7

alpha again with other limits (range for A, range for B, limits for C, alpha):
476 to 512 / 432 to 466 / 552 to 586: 0.2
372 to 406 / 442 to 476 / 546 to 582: 0.2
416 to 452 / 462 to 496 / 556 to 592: -0.5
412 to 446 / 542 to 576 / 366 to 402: 0.4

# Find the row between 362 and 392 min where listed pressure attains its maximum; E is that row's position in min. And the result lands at 379.0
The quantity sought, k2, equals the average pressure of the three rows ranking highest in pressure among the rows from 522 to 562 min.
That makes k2 34.4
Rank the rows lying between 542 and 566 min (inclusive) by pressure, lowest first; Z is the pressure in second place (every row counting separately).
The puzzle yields 24.7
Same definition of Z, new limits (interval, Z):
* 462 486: 34.7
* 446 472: 31.6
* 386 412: 34.8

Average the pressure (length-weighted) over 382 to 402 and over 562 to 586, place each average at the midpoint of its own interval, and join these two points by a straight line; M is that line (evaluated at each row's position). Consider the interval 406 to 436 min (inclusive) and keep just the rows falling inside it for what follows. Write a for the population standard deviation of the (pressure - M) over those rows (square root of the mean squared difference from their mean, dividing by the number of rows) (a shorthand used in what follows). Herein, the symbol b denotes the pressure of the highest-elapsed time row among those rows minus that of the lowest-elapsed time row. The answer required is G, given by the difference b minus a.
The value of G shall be -1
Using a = 0.4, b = -0.9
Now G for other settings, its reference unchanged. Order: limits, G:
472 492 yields 0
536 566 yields -15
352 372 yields -1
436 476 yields -6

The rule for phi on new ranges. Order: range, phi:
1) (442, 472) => 449.0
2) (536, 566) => 539.0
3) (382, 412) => 409.0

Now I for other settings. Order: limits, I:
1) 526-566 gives 529.0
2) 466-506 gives 494.0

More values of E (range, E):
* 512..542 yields 519.0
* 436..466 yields 439.0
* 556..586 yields 584.0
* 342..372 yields 344.0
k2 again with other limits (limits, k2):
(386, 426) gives 37.4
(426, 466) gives 36.7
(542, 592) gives 31.7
